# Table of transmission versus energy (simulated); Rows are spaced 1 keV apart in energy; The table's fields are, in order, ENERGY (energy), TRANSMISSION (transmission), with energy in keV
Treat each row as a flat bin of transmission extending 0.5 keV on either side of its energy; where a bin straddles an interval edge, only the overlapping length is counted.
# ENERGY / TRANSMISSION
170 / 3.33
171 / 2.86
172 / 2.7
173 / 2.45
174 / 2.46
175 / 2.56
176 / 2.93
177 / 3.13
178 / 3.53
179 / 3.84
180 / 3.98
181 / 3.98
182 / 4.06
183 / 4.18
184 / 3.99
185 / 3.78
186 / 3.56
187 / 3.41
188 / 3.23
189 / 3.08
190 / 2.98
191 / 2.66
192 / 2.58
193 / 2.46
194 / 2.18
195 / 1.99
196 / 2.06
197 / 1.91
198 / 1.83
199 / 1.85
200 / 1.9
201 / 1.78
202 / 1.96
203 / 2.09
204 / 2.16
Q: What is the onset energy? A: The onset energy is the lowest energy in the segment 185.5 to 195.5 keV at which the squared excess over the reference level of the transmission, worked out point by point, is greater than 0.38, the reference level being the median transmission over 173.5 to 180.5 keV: 193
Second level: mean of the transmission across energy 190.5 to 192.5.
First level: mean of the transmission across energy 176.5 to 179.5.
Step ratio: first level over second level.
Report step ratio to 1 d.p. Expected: 1.3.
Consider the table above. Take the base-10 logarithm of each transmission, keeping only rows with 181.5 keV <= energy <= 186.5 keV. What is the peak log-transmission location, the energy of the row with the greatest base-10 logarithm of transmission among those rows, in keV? 183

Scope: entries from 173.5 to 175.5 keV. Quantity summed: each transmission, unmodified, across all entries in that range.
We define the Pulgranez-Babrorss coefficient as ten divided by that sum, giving 2.0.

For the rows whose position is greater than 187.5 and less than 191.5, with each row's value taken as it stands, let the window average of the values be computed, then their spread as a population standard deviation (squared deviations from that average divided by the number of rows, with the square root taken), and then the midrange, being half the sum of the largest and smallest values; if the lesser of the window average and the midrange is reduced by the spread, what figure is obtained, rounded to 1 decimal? 2.7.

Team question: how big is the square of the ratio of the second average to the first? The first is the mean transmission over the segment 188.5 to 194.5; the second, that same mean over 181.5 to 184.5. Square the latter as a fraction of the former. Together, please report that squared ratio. 2.4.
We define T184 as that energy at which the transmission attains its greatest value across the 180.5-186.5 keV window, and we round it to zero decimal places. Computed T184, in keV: 183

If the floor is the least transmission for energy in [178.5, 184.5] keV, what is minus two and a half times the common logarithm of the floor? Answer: -1.5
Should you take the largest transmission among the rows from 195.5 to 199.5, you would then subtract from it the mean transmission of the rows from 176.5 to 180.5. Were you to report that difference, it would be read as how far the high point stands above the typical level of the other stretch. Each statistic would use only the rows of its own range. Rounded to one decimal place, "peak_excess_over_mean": -1.6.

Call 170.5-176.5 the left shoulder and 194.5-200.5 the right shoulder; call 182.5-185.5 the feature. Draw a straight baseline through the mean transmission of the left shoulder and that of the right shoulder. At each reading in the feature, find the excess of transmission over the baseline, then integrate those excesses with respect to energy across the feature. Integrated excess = 4.9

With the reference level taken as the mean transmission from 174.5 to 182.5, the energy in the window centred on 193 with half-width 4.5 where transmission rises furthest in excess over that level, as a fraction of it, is 189 keV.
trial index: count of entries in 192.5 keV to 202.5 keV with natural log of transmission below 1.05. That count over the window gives 10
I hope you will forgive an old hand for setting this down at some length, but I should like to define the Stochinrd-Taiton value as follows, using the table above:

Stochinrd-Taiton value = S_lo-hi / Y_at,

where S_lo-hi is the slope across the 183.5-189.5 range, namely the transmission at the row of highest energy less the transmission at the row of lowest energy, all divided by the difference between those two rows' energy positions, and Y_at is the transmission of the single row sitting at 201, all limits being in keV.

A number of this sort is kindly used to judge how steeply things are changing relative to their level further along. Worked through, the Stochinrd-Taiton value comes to -0.10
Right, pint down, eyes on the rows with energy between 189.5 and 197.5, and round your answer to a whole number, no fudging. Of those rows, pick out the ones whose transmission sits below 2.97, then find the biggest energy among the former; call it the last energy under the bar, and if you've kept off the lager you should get 197 keV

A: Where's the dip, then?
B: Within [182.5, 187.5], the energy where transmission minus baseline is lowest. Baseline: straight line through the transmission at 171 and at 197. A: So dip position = 187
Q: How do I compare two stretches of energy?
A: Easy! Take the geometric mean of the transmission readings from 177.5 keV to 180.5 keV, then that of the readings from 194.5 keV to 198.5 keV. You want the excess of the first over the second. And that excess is 1.8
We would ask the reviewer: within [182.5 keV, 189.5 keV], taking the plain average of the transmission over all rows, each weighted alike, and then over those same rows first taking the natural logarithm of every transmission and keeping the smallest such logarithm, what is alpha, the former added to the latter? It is 4.7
